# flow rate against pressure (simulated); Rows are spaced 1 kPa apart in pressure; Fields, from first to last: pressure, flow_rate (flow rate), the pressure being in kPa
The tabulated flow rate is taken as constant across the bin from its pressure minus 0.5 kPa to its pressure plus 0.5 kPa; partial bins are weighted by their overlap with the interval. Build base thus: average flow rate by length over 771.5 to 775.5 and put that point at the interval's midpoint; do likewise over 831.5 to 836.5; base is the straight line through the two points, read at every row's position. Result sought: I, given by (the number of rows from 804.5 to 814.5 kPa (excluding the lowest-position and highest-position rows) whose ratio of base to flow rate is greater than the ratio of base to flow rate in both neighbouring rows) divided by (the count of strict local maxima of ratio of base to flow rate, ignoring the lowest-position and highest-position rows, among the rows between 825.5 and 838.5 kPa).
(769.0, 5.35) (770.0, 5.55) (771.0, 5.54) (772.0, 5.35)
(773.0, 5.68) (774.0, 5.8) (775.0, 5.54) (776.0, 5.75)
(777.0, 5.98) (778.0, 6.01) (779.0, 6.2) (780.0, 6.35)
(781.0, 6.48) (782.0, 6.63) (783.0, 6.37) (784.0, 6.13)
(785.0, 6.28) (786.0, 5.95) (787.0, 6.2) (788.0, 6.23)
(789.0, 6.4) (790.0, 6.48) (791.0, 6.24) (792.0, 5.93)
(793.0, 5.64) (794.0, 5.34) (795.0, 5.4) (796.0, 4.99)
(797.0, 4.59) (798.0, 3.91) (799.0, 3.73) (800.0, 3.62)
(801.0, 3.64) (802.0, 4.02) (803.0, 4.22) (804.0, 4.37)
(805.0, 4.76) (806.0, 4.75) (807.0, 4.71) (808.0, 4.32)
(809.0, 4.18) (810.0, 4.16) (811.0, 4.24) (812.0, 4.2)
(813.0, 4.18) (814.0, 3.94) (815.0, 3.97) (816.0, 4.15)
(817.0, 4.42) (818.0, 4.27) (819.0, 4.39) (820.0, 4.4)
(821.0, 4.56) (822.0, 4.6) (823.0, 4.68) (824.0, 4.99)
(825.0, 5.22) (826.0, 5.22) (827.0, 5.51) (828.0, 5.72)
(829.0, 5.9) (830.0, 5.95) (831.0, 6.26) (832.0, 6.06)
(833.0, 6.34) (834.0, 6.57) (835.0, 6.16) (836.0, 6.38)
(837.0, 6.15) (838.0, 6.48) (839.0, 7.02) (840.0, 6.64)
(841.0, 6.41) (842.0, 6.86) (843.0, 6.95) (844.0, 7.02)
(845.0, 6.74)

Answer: 0.33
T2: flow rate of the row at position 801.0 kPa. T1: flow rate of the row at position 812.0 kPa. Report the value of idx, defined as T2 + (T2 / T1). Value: 4.5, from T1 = 4.2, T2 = 3.64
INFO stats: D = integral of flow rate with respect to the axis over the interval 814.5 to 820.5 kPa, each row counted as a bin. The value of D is 26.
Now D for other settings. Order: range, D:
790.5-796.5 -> 34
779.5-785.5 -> 38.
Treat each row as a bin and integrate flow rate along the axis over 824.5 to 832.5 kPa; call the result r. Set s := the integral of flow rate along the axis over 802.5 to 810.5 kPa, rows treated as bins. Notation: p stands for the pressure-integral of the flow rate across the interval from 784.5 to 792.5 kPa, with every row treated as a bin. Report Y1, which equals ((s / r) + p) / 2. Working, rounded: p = 50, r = 46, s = 35.5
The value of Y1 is 25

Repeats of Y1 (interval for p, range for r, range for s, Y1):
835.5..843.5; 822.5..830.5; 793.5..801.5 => 27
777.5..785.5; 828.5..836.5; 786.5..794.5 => 26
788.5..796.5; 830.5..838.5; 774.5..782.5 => 24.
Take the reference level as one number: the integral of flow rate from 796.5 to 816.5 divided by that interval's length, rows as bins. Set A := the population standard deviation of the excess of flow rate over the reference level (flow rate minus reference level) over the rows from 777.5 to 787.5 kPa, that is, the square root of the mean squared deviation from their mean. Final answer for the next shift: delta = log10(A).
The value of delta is -0.71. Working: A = 0.2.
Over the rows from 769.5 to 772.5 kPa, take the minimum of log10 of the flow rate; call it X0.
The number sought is 0.73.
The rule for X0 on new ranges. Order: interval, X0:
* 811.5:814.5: 0.60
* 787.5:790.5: 0.79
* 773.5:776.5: 0.74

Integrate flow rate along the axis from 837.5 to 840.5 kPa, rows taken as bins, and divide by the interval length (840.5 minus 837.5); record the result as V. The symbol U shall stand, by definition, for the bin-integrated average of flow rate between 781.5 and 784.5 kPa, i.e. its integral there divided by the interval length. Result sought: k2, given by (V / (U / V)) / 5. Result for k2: 1.4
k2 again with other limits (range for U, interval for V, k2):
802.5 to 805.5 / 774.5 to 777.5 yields 1.5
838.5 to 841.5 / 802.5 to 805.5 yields 0.6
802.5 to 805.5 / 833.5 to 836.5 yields 1.8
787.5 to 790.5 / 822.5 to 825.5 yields 0.8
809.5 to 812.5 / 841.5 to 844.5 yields 2.3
